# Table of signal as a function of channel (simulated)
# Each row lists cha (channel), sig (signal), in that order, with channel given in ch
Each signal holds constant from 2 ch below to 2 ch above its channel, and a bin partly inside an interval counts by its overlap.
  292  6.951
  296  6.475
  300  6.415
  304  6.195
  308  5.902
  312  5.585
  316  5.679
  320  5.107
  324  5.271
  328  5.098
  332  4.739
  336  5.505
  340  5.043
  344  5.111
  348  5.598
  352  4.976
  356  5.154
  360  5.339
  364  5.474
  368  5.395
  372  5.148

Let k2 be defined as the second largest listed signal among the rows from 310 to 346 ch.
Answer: 5.585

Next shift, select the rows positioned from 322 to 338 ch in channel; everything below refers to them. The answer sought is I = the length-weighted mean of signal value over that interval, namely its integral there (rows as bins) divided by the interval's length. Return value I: 5.15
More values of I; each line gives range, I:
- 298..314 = 6.02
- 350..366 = 5.24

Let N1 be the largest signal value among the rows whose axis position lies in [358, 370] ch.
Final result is 5.474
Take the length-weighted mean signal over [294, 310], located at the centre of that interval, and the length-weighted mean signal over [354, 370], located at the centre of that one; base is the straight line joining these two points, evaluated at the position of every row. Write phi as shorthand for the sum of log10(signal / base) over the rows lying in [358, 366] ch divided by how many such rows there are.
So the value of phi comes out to 0.005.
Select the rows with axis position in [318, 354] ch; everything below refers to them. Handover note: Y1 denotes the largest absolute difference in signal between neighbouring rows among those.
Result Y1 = 0.77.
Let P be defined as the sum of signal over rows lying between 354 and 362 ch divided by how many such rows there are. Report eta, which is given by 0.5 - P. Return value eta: -4.75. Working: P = 5.25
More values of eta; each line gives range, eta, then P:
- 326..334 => -4.42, 4.92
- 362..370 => -4.93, 5.43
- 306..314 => -5.24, 5.74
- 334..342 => -4.77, 5.27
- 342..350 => -4.85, 5.35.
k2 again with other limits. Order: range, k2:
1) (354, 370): 5.395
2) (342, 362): 5.339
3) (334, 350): 5.505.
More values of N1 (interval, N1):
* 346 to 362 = 5.598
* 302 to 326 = 6.195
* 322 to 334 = 5.271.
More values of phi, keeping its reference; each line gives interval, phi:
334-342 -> -0.034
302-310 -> -0.010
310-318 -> -0.032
